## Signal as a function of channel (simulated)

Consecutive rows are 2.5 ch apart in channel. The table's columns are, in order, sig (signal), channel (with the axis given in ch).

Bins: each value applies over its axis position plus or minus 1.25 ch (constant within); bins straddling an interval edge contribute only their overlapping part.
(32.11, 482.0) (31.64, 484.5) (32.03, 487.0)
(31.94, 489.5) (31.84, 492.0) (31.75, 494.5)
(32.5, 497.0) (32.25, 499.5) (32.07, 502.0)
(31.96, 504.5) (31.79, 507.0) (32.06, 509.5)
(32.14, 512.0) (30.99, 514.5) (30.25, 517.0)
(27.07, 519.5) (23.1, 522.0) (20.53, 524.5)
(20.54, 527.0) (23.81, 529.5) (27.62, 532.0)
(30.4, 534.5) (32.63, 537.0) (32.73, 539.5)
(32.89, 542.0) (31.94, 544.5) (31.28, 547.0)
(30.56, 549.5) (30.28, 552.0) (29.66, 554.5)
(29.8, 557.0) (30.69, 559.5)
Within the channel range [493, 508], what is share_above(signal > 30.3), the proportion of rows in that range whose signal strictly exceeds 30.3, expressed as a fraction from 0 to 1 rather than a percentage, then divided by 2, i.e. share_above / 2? 0.50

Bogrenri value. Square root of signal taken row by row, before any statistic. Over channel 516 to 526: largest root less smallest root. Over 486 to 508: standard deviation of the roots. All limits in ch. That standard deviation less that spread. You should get -0.95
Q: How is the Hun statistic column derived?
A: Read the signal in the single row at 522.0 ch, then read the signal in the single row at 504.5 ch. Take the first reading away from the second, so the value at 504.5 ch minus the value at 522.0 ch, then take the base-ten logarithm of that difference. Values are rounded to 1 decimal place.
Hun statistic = 0.9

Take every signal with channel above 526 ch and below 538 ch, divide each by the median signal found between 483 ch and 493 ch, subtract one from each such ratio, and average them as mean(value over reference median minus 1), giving -0.153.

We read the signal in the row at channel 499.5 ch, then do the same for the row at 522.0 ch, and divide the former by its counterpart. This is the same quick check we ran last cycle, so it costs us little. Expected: 1.40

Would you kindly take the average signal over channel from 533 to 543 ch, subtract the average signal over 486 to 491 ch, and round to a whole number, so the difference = 0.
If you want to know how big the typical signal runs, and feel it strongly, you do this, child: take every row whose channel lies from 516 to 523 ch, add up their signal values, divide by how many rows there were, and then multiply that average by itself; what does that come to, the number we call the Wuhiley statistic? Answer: 719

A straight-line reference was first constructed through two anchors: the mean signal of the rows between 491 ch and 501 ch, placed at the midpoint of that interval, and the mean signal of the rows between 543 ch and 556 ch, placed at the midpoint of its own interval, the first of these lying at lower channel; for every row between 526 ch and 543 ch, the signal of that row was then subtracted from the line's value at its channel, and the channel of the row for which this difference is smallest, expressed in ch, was 542.0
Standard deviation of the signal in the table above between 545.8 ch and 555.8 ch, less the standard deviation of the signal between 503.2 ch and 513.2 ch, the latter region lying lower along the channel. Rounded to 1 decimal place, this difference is 0.5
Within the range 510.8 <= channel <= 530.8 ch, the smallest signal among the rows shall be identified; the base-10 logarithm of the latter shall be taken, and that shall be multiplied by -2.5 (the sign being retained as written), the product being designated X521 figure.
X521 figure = -3.28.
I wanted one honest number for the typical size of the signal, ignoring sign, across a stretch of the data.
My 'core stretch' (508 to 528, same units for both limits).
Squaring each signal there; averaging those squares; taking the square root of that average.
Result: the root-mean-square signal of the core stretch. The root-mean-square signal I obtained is 27.5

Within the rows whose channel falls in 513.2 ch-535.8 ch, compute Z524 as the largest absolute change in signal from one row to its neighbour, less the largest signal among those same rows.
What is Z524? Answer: -27.0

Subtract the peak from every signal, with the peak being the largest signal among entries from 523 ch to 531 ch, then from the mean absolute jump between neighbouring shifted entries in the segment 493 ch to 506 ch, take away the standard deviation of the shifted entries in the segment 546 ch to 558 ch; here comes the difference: -0.3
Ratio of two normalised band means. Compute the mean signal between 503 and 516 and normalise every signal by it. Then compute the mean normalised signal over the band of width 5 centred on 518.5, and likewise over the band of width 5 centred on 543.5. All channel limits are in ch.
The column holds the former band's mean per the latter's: 0.88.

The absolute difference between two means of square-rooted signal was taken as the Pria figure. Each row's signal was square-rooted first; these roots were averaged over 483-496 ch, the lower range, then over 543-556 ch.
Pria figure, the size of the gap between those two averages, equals 0.10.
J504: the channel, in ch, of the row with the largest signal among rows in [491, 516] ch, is 497.0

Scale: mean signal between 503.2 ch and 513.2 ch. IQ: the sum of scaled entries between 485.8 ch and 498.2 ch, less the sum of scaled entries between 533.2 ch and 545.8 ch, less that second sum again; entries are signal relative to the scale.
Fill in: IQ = -5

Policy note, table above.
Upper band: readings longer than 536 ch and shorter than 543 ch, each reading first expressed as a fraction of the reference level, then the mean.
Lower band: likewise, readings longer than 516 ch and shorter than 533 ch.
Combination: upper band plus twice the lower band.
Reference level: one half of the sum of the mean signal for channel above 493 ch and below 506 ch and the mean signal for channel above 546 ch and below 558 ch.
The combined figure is 2.63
